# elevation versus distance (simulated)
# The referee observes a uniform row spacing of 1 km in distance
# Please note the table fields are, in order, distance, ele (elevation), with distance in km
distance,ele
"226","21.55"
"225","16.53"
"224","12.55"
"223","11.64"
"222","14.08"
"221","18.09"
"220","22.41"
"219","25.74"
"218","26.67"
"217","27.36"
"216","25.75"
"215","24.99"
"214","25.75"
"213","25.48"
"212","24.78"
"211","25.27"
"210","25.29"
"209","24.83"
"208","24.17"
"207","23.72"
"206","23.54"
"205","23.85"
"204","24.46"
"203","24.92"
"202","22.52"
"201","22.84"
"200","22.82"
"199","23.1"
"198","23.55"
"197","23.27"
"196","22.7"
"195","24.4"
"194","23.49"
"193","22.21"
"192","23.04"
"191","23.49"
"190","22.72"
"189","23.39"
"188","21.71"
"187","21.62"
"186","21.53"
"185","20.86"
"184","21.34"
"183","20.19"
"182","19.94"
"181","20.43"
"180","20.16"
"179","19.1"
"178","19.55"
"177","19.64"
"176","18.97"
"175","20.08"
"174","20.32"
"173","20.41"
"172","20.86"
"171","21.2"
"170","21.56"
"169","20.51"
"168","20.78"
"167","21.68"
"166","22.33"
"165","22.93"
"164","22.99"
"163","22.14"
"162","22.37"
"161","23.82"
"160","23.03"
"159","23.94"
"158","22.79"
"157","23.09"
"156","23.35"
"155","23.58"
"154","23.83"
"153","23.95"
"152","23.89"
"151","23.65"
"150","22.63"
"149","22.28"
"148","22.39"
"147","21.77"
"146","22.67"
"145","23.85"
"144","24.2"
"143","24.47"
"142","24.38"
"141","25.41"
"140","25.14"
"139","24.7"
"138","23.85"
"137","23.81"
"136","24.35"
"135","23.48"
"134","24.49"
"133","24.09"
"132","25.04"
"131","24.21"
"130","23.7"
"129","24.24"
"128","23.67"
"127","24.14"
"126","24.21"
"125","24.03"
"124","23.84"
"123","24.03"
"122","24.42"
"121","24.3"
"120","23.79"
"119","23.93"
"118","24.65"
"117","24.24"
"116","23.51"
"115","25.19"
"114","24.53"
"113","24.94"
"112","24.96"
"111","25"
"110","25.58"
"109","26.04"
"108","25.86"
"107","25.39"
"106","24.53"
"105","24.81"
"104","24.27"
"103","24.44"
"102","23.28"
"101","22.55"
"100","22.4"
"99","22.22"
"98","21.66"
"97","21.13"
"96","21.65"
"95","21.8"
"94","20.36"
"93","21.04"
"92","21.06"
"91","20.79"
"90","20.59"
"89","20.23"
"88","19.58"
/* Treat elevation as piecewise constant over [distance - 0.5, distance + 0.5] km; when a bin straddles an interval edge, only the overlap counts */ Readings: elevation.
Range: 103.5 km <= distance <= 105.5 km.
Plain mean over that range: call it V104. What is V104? 24.5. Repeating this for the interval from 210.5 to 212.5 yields 25.0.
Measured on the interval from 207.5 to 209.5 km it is 24.5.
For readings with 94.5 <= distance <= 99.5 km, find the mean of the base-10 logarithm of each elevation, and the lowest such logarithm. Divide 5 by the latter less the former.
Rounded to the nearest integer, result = -441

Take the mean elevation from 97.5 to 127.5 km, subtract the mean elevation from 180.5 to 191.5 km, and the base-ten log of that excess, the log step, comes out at 0.42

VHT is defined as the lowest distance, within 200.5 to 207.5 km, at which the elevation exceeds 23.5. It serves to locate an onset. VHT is 203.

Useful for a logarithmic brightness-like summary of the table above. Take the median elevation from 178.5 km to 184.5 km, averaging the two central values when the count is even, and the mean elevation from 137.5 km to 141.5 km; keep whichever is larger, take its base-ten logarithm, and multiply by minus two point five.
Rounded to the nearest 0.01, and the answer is -3.49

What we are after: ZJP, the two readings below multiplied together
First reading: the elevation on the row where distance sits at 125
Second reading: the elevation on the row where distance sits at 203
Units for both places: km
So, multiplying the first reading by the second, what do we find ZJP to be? 599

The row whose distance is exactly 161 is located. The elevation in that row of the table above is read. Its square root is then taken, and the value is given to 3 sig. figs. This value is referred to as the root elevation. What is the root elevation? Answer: 4.88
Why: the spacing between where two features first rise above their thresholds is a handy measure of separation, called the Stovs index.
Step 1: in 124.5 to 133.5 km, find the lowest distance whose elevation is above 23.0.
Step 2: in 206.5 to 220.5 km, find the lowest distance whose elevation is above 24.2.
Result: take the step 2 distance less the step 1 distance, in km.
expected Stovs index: 84 km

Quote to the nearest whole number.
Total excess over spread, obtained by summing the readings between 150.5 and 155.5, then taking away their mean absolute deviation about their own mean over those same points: 119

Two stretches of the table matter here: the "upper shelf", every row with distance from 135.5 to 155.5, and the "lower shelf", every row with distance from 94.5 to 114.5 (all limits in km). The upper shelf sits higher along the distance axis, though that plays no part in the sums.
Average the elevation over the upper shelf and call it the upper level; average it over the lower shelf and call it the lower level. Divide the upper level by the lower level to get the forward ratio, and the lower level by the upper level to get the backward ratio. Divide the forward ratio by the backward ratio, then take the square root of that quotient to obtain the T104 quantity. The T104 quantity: 1.00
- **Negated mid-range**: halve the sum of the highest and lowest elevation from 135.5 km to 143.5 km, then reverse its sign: -24.6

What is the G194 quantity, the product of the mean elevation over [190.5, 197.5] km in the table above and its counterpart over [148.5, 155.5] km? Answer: 544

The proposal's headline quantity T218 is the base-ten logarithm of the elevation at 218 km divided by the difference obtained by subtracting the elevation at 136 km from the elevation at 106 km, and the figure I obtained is 2.2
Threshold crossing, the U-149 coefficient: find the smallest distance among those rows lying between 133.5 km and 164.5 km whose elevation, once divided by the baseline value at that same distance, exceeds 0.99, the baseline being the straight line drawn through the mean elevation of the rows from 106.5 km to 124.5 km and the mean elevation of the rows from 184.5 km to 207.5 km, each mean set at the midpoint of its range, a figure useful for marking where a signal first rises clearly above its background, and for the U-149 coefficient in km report 134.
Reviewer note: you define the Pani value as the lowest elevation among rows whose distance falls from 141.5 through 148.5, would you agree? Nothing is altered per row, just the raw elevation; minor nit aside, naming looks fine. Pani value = 21.77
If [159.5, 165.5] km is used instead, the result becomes 22.14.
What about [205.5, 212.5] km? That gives 23.54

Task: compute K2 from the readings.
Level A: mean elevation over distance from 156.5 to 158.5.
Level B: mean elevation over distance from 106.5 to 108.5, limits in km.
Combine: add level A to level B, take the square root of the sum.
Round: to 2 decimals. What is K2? 6.97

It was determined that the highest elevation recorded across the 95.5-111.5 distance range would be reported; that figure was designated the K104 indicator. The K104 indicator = 26.04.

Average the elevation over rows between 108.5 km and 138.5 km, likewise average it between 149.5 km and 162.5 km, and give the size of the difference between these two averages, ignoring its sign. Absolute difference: 0.96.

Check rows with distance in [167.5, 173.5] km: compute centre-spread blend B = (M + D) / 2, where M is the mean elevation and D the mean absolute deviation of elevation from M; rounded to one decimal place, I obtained 10.6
